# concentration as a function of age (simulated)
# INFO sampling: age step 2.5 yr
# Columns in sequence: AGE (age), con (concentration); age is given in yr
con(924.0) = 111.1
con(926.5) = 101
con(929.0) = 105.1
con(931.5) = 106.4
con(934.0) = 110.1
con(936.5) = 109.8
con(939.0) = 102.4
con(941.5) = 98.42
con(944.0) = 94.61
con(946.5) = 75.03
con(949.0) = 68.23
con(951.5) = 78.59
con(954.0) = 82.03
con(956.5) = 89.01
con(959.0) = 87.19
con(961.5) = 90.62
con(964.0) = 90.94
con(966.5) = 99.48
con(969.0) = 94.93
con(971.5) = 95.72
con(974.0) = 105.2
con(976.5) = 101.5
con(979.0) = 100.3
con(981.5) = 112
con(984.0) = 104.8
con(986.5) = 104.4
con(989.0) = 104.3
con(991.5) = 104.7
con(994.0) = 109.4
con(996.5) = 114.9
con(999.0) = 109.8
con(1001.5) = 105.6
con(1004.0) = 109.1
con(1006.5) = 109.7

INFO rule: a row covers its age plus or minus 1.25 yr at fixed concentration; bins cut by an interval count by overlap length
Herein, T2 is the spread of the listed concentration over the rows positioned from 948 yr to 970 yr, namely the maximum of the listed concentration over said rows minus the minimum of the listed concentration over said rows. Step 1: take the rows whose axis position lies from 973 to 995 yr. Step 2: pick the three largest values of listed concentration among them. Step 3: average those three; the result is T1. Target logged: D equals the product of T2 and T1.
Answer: 3402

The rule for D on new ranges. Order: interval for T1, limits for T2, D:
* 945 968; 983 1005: 993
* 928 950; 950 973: 2272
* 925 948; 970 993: 1771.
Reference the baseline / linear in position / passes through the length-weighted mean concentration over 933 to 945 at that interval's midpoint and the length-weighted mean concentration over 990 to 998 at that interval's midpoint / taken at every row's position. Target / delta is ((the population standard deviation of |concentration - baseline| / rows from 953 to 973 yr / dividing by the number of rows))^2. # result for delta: 21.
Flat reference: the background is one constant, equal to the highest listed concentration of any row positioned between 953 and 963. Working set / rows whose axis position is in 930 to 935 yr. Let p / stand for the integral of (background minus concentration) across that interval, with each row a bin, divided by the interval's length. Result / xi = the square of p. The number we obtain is 302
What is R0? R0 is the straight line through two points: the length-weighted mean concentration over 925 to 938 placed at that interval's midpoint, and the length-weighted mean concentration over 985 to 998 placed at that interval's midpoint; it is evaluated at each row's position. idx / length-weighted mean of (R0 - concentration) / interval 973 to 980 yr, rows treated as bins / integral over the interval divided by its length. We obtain 5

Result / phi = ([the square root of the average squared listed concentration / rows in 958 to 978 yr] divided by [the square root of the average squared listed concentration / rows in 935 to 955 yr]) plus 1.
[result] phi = 2.1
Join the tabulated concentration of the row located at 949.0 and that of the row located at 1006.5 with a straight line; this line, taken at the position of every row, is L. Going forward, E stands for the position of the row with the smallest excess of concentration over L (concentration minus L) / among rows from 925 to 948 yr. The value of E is 946.5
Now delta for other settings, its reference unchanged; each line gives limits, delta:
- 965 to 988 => 10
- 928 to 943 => 5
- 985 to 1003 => 4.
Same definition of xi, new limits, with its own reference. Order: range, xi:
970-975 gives 87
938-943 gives 88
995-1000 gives 471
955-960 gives 8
